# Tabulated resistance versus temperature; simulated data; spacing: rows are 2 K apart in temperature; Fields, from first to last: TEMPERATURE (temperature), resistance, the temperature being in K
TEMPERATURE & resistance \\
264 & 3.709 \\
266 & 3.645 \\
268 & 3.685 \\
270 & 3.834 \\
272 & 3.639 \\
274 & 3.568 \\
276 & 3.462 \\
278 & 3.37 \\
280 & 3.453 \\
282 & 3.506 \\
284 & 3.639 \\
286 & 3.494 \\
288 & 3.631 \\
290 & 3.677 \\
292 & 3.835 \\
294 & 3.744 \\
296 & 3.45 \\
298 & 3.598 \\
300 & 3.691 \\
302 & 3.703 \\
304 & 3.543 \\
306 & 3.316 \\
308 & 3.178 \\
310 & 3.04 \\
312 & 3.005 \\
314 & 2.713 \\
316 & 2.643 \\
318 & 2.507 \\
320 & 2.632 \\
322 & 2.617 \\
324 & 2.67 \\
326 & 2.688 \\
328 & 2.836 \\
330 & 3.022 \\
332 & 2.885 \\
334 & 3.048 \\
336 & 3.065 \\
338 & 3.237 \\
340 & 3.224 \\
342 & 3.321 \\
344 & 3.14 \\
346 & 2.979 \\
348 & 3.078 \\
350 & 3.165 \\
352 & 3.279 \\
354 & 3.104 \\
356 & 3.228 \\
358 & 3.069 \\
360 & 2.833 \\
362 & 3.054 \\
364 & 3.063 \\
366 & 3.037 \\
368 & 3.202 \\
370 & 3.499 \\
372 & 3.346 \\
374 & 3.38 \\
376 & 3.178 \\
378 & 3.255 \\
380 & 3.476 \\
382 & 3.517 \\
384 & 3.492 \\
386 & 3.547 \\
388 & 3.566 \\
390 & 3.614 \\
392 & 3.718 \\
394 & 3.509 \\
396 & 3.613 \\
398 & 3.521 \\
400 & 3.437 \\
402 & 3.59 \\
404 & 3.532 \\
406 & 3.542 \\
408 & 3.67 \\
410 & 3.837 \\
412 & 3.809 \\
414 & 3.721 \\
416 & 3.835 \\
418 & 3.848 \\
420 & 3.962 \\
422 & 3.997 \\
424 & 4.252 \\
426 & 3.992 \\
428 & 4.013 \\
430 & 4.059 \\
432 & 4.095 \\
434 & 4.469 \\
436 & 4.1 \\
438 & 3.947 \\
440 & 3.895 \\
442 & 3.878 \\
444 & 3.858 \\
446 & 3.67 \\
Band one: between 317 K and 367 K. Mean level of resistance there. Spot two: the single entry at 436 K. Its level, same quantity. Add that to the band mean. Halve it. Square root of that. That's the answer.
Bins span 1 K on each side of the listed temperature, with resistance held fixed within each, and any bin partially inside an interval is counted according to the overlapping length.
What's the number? 1.88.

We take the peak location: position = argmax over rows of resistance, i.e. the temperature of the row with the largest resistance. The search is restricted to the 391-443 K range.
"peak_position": 434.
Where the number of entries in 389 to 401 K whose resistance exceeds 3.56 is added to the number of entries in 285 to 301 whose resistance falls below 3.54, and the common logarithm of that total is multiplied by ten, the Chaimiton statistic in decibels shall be 7.0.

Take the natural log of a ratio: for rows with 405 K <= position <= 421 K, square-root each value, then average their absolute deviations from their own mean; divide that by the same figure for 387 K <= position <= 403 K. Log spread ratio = 0.45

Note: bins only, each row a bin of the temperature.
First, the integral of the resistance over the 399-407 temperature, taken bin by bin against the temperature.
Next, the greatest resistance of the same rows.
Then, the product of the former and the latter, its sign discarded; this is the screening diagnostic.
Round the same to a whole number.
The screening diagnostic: 101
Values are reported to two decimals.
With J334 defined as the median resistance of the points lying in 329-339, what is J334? 3.05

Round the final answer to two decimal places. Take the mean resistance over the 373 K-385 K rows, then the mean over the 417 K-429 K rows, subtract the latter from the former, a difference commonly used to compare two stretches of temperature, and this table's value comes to -0.63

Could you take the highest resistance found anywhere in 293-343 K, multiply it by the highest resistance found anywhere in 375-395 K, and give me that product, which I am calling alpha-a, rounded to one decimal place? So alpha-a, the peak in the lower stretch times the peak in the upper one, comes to 13.9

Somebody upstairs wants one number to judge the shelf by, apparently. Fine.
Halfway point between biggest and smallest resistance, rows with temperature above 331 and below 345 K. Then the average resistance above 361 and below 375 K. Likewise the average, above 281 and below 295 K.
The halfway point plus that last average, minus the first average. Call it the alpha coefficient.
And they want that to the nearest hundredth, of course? 3.52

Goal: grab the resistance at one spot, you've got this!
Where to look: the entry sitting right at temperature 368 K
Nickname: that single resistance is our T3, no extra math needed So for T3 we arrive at 3.202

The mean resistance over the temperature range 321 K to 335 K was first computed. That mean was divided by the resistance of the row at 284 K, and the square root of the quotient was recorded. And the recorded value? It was 0.88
